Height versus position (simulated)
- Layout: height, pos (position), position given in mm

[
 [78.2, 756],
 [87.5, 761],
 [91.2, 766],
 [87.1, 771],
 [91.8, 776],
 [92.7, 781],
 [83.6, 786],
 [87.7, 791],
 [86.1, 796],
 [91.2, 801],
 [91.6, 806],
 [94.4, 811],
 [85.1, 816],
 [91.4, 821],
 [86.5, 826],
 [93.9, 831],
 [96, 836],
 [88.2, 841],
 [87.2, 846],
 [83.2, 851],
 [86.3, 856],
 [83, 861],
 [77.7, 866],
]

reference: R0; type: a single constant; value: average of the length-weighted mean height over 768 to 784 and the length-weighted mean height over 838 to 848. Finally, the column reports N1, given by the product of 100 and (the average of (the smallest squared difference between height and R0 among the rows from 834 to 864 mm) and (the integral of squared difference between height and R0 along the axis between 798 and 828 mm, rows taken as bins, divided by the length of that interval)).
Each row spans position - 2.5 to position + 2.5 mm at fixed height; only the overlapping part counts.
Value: 601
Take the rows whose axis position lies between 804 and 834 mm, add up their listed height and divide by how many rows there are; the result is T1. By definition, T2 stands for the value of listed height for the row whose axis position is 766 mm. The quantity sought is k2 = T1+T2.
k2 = 182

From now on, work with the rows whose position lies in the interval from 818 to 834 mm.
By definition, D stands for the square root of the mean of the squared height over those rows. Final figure 90.7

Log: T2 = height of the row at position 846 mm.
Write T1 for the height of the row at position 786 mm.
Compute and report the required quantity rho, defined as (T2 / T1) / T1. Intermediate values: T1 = 83.6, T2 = 87.2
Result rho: 0.012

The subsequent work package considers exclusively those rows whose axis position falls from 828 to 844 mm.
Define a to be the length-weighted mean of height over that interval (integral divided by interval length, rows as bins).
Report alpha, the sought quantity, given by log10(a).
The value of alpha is 1.965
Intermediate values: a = 92.3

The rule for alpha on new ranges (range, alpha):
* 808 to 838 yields 1.960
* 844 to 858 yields 1.932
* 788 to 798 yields 1.938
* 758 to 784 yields 1.953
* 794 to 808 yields 1.953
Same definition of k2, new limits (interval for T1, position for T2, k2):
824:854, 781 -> 182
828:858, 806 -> 181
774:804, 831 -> 183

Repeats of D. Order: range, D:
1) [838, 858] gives 86.2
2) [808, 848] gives 90.4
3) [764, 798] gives 88.7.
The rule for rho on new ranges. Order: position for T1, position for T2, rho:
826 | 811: 0.013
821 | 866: 0.009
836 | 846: 0.009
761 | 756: 0.010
